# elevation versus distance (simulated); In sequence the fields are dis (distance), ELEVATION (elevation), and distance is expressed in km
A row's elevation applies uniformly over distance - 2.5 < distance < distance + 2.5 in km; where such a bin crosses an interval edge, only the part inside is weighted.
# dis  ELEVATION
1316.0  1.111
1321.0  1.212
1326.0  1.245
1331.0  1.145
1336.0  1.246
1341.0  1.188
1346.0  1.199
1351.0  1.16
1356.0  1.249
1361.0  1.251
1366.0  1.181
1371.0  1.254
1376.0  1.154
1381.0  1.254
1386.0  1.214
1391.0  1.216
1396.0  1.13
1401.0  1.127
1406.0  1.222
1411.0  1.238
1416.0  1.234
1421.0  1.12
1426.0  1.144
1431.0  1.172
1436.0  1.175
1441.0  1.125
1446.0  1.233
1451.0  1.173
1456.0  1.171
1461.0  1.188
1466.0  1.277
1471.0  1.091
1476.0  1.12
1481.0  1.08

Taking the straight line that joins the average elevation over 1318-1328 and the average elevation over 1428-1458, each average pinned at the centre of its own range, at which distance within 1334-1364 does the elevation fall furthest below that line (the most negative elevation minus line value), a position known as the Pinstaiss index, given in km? 1351.0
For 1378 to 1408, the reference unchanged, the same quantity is 1401.0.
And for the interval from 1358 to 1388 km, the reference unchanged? 1376.0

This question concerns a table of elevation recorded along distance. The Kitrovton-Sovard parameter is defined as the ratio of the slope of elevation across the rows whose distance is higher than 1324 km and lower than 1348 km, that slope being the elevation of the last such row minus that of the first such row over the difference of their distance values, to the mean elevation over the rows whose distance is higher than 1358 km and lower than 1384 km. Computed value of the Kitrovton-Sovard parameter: -0.0019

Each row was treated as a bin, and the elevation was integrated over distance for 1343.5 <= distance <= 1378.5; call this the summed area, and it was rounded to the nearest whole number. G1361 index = 42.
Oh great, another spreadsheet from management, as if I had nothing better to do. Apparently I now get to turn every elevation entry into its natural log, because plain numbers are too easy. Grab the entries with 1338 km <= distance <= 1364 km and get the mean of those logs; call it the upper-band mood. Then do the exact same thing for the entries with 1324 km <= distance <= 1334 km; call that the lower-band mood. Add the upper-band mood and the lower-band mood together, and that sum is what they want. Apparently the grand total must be 0.367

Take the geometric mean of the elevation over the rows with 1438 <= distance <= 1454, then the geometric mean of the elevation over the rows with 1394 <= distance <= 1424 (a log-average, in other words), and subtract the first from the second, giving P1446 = 0.001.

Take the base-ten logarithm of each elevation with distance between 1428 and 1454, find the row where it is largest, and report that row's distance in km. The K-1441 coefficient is 1446.0 km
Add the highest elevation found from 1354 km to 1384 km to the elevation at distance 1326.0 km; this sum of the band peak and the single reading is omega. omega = 2.50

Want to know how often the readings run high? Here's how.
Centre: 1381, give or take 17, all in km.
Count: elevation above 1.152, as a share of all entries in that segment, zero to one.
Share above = 0.857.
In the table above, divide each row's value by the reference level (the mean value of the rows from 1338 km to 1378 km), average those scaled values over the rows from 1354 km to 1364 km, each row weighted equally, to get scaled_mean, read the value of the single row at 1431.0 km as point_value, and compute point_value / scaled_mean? 1.13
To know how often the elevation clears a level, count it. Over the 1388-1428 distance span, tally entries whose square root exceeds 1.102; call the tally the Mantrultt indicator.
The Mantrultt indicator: 4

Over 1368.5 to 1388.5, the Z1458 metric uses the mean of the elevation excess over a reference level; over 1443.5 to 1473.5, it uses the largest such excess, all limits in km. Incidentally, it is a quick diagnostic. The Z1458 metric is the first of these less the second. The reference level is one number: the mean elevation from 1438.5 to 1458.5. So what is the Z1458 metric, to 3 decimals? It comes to -0.058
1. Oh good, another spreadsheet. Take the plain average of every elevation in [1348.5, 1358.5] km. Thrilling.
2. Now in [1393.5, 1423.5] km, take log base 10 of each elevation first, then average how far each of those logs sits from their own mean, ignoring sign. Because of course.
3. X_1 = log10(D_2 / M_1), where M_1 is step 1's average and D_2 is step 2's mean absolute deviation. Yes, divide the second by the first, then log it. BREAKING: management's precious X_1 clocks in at -1.79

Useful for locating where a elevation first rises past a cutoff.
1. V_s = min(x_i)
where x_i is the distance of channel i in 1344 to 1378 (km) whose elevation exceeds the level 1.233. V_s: 1356.0 km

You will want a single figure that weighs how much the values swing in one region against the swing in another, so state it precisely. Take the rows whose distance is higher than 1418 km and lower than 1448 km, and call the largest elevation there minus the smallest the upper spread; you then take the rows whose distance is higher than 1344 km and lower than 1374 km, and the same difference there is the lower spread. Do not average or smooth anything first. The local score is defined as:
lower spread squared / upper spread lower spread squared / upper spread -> 0.078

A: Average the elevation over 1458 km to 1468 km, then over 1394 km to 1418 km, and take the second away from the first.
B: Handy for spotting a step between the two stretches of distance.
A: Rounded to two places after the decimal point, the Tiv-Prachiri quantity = 0.04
